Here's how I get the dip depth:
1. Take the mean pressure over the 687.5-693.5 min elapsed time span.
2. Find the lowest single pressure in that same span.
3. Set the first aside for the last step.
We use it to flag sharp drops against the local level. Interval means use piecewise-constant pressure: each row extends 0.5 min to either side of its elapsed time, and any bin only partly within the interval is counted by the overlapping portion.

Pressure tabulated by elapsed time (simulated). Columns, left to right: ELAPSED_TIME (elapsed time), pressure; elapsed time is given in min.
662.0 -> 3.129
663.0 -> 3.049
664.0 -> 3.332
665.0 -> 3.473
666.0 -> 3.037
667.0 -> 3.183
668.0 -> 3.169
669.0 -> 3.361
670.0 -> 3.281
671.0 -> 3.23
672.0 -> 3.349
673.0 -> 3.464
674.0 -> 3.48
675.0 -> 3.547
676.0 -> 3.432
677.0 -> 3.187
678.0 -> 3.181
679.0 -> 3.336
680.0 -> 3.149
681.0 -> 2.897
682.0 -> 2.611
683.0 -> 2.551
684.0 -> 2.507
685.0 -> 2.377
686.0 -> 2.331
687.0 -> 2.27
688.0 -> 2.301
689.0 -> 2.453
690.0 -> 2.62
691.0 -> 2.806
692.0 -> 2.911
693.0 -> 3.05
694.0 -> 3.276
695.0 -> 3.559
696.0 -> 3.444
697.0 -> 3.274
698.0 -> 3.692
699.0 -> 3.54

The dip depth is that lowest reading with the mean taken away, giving -0.39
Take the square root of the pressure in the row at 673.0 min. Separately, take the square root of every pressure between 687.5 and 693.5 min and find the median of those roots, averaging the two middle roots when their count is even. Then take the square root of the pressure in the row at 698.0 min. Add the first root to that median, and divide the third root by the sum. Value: 0.548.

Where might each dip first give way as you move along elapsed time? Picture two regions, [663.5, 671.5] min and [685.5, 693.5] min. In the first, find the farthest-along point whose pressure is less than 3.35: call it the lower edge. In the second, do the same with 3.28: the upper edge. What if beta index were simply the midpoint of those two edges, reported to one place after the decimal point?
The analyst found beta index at 682.0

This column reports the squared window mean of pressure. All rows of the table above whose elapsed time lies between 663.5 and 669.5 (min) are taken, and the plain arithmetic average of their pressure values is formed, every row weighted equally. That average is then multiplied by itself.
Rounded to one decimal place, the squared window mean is 10.6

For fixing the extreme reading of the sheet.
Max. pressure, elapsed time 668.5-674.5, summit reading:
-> 3.48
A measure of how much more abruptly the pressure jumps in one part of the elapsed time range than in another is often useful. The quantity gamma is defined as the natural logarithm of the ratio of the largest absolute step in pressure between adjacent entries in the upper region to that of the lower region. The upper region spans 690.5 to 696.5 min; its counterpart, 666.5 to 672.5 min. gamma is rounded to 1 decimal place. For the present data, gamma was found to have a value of 0.4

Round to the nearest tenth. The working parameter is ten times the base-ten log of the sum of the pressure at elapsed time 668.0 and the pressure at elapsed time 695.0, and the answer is 8.3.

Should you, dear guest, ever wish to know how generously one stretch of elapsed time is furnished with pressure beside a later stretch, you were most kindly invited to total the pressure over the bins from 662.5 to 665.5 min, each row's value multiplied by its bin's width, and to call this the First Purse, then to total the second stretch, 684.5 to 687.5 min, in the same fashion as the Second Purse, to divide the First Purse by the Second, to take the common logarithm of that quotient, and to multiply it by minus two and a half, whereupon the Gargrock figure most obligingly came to -0.37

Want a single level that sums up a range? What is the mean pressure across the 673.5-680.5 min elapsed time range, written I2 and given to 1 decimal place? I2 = 3.3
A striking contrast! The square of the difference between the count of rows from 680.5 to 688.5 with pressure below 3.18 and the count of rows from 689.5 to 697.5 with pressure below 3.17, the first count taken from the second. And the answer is 16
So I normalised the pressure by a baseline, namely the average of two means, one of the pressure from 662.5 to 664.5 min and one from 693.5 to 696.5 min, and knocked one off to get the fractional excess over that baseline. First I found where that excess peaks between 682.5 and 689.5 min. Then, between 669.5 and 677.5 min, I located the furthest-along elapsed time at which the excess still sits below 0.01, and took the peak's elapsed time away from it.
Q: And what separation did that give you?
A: -6 min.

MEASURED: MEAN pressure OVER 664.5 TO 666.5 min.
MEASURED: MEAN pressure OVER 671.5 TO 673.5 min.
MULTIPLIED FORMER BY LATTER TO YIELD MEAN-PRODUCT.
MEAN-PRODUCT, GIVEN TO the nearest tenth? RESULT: 11.1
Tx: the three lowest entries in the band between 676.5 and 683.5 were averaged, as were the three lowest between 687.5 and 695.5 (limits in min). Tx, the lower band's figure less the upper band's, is 0.23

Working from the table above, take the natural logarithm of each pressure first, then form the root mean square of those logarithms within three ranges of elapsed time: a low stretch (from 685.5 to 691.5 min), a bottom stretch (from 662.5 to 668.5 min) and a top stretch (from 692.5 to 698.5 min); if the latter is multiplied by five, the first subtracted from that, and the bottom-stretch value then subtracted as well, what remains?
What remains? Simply 4.0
